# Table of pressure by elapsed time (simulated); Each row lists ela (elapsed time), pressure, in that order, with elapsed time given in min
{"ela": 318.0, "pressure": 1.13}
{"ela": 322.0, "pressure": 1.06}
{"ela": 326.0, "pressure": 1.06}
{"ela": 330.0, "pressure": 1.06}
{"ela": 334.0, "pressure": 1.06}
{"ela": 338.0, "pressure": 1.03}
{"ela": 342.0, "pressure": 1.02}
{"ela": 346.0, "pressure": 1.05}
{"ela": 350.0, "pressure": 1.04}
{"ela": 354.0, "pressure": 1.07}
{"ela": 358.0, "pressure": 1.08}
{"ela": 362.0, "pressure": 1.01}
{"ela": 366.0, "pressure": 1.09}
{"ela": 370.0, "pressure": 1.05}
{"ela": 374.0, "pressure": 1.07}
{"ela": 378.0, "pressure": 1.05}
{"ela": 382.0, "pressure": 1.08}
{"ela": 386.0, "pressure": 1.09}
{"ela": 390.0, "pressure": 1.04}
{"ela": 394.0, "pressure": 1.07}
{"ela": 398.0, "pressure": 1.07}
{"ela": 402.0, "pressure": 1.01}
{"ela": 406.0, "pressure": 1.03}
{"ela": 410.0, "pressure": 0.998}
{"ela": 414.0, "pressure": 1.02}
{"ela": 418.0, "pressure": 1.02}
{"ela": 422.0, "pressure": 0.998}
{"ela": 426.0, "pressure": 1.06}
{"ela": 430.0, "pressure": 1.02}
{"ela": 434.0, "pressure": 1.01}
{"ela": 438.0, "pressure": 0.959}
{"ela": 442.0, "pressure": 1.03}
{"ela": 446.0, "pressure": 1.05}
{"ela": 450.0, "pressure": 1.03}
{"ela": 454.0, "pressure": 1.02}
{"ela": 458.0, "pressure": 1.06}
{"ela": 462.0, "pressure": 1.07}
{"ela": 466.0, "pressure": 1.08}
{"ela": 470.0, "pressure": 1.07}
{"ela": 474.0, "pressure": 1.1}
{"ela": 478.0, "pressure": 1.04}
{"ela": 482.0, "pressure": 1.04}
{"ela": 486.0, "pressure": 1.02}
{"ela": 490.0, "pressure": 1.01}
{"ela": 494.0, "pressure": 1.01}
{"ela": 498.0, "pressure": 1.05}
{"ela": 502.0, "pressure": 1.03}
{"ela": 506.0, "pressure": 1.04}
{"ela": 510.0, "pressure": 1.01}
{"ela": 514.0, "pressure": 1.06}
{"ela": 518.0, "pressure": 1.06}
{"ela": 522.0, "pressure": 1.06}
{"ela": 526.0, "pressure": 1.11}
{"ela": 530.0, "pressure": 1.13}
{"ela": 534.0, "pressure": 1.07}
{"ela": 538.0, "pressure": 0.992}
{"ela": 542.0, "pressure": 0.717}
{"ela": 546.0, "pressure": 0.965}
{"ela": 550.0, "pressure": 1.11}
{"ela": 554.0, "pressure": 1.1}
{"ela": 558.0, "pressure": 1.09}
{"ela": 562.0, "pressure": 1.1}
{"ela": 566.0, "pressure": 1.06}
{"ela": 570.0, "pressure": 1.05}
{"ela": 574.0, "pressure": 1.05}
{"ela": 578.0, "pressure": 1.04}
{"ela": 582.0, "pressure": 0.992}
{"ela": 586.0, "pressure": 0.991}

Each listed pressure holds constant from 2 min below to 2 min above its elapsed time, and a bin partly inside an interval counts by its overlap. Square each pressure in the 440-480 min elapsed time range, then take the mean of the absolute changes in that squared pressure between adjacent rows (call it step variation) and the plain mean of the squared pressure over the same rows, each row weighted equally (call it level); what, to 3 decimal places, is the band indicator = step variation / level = 0.044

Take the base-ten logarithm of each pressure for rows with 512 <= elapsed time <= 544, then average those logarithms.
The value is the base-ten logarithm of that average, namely -2.2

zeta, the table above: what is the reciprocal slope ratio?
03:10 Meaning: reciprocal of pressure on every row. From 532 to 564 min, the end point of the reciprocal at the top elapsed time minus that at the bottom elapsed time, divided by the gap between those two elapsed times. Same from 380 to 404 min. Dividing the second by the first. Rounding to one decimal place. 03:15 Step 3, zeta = -3.5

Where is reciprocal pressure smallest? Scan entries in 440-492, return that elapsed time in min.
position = 474.0 min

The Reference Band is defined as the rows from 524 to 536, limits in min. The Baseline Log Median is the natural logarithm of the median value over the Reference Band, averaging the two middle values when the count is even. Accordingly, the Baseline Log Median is 0.10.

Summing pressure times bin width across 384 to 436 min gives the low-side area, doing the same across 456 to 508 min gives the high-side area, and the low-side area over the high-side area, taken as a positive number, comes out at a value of 0.99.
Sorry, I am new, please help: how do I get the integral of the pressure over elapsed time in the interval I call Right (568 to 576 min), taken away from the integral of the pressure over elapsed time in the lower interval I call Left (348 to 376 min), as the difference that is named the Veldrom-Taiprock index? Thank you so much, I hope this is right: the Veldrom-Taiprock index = 21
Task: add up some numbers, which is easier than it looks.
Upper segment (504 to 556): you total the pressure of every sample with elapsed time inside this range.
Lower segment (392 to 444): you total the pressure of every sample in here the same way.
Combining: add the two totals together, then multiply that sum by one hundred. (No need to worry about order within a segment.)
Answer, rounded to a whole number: 2672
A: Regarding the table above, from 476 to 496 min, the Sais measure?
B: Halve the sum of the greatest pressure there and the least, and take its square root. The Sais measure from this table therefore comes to 1.01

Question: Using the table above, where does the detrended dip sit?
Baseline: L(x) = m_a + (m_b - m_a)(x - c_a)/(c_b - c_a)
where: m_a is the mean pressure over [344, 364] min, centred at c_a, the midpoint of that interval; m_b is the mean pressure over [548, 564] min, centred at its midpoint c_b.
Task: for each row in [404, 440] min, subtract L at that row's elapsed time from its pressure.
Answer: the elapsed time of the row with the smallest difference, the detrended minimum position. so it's 438.0 min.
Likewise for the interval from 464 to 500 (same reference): 494.0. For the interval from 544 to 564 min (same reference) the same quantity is 546.0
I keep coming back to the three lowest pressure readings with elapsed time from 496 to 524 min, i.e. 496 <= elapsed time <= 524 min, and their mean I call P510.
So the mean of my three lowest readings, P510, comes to 1.03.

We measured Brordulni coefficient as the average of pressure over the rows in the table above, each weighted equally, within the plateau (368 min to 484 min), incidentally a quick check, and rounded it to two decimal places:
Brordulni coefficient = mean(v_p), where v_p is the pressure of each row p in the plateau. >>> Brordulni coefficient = 1.04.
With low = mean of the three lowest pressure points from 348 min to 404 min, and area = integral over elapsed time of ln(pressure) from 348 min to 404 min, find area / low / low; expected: 3.0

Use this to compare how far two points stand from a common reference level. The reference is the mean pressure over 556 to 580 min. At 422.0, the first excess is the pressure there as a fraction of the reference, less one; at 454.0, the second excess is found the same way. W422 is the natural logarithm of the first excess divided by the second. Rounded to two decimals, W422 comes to 0.40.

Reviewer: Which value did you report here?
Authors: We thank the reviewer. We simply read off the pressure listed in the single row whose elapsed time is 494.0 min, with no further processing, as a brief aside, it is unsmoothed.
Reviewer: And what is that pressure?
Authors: 1.01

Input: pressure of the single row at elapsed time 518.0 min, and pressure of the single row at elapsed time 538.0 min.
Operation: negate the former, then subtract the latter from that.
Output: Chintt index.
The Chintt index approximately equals -2.05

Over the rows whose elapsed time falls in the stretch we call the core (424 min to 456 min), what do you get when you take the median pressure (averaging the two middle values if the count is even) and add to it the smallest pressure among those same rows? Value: 1.98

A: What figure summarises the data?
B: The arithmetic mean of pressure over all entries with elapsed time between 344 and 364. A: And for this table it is 1.05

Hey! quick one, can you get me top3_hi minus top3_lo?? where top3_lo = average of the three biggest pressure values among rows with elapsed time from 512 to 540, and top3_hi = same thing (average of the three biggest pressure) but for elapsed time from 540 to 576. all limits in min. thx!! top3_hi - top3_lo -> 0.000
